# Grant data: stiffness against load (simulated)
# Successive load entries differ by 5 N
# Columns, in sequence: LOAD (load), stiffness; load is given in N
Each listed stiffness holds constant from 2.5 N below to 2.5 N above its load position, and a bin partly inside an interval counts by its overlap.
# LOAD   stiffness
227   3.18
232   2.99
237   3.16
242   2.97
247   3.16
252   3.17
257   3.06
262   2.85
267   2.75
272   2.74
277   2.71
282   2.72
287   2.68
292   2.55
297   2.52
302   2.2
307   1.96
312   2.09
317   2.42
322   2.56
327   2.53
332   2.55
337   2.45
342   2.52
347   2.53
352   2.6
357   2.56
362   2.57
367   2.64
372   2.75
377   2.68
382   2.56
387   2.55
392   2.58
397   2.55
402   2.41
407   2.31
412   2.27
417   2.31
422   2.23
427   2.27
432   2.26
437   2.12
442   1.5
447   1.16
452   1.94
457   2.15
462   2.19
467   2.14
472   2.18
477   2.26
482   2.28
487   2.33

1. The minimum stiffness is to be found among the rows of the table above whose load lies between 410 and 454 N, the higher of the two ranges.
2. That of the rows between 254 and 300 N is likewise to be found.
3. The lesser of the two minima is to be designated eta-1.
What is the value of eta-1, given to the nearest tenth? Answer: 1.2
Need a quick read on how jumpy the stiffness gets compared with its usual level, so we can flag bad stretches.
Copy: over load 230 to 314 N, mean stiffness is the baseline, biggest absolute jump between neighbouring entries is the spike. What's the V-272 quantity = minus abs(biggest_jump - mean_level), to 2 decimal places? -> -2.40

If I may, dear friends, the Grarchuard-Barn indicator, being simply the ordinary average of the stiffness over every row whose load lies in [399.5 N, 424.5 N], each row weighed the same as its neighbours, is 2.3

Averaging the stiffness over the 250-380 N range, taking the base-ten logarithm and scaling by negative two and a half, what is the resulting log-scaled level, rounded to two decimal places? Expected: -1.03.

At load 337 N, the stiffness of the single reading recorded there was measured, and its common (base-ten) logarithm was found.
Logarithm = 0.389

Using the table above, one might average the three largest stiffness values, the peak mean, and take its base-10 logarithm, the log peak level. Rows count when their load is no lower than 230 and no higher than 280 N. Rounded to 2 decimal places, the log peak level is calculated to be 0.50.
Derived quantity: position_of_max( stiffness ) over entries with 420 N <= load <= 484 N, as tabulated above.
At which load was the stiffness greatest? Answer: 482 N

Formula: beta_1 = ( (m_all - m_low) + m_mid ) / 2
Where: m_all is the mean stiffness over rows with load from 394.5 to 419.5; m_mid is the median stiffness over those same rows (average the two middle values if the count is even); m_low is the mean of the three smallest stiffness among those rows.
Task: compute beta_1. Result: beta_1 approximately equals 1.19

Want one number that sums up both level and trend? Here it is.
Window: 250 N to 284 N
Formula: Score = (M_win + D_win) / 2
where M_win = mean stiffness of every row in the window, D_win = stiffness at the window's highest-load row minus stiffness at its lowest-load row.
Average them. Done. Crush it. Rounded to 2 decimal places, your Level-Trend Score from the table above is 1.20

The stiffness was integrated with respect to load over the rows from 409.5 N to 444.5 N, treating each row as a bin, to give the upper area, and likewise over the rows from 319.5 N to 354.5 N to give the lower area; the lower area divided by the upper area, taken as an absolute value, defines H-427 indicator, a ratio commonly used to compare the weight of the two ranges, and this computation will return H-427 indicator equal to 1.19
